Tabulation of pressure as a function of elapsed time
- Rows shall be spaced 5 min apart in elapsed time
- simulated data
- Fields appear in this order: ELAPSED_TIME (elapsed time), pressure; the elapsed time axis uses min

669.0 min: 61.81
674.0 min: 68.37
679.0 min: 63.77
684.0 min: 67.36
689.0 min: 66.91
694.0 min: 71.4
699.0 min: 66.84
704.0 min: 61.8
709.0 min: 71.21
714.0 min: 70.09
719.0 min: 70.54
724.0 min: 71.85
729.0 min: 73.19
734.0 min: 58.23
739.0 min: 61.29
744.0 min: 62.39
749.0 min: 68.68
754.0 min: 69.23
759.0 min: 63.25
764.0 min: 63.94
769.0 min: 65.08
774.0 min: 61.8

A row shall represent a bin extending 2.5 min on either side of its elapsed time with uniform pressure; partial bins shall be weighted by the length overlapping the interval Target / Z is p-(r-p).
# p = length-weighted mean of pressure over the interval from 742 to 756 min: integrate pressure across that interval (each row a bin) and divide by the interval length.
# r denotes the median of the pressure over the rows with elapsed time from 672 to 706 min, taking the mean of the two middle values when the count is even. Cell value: 67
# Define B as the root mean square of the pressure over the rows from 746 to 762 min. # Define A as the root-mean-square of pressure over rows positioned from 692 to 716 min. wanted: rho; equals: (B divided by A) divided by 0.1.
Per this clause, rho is 9.8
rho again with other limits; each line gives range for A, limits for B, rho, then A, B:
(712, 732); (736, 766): 9.1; 71.4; 65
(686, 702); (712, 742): 9.9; 68.4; 68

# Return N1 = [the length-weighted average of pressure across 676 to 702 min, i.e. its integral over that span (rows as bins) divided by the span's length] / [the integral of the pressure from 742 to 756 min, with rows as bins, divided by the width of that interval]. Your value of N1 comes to 1.01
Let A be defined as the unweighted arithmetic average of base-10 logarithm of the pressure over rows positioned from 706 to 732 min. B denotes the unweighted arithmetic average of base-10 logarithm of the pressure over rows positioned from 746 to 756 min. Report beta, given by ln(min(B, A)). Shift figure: 0.609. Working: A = 1.85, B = 1.84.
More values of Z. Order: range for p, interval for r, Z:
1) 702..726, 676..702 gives 71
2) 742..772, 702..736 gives 60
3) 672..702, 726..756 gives 69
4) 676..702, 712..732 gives 63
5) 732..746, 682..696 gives 54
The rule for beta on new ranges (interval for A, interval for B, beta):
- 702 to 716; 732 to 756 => 0.591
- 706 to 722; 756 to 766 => 0.590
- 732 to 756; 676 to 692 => 0.591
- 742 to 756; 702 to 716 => 0.601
